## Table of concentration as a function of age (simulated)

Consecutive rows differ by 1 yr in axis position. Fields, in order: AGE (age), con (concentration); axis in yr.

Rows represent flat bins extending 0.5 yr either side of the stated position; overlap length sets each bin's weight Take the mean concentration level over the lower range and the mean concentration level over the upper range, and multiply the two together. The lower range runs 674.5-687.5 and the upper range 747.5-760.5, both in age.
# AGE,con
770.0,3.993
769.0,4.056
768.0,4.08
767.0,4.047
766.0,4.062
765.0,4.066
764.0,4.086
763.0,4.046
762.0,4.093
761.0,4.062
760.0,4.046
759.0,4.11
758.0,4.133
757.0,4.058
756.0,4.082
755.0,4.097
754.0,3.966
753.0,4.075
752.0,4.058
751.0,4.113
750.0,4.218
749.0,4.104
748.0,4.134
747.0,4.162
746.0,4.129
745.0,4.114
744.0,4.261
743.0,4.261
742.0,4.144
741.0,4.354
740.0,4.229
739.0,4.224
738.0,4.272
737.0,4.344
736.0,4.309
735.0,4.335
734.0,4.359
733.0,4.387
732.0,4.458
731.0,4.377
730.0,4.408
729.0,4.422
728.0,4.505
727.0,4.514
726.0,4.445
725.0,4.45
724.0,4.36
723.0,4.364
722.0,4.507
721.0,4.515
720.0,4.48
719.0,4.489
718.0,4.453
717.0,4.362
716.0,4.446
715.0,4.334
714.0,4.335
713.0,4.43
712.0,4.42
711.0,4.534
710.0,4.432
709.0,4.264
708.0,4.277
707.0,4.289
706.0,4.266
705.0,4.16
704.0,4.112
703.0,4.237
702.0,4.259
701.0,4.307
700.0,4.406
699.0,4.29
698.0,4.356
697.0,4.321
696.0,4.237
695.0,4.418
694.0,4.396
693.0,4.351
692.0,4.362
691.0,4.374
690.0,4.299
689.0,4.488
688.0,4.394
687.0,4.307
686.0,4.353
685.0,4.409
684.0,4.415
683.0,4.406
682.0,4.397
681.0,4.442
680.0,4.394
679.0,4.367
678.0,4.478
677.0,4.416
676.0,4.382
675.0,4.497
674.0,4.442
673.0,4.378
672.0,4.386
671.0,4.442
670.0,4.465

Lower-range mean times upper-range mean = 18.0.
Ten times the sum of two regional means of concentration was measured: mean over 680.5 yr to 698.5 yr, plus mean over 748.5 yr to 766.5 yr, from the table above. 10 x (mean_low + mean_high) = 84.6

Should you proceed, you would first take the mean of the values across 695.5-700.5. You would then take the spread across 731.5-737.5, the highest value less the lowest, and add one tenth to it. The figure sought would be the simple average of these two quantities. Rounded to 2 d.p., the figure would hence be 2.29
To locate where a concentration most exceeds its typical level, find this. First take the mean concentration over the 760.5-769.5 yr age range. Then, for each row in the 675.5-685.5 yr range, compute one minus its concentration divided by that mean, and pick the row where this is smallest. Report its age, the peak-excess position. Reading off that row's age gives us 678.0 yr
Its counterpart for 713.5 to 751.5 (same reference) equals 721.0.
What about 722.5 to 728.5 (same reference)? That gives 727.0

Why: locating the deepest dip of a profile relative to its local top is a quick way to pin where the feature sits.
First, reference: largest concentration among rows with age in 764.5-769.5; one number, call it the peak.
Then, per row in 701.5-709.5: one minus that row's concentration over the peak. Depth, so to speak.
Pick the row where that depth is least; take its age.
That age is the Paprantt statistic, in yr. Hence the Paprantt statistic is 707.0 yr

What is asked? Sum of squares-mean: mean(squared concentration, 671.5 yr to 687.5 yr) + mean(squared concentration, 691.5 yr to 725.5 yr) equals 38.4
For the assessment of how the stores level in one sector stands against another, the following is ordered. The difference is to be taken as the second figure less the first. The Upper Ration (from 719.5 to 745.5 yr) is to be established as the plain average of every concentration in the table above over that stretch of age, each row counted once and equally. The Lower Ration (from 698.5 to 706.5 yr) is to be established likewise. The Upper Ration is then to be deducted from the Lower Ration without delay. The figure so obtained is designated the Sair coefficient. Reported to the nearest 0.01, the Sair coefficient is -0.11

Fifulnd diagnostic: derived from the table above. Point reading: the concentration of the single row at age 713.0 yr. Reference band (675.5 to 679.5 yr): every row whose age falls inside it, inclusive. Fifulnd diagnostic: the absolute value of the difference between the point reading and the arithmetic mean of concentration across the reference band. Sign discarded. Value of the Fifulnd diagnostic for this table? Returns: 0.019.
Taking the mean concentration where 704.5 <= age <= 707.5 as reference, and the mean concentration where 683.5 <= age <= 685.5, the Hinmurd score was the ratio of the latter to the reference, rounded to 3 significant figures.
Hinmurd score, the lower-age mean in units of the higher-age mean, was 1.04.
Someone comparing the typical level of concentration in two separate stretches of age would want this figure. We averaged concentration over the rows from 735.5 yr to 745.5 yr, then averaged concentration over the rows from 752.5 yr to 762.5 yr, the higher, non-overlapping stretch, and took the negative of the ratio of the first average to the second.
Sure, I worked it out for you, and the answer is -1.04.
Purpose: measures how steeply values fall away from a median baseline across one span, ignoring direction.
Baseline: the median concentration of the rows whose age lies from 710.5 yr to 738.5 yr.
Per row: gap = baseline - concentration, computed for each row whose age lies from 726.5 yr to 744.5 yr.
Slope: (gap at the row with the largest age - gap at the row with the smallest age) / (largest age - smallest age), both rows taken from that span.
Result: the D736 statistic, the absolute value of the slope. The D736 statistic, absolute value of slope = 0.015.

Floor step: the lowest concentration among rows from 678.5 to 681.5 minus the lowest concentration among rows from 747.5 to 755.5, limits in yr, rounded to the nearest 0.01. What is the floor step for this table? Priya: 0.40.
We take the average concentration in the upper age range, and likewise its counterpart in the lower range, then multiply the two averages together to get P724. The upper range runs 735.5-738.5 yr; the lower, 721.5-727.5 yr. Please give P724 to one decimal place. 19.1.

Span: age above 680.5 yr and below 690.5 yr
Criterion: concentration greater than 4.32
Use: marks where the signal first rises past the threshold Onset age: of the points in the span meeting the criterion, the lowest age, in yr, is 681.0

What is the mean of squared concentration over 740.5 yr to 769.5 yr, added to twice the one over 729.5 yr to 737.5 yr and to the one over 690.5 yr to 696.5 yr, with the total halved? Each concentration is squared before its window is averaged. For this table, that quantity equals 37.1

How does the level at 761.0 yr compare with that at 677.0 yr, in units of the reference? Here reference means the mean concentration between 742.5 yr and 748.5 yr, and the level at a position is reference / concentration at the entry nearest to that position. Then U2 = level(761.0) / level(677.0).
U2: 1.09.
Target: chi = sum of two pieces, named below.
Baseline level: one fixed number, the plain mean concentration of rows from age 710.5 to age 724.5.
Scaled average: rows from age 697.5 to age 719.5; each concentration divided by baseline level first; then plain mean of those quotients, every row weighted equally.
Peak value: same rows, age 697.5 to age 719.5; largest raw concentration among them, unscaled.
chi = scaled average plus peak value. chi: 5.513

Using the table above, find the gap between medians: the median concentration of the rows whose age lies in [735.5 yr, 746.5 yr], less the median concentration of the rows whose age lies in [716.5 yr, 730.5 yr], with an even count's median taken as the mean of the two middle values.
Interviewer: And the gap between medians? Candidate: -0.19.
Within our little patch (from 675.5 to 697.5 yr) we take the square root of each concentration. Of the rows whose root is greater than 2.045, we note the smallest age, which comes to 676.0 yr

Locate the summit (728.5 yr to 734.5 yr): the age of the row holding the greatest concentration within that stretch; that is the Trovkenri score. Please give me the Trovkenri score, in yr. 732.0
